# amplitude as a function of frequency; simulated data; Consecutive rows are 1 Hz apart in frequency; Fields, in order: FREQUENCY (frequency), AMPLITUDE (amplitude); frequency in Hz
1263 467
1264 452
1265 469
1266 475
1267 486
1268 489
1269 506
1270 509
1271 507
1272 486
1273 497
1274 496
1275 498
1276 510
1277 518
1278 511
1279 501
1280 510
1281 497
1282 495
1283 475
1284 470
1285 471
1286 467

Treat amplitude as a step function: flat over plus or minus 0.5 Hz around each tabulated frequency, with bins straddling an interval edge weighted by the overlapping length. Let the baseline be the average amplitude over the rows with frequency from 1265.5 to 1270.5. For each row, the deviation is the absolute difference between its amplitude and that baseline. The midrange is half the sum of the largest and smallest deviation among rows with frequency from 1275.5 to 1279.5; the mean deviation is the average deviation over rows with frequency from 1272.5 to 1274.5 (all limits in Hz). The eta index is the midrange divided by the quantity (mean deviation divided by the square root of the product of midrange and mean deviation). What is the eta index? 36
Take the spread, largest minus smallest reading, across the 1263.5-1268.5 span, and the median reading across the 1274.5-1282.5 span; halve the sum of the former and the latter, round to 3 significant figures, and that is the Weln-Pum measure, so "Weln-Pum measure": 271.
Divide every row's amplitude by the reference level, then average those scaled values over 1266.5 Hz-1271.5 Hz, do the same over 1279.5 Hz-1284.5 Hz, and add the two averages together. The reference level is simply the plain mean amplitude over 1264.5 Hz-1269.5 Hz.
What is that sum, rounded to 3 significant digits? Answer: 2.04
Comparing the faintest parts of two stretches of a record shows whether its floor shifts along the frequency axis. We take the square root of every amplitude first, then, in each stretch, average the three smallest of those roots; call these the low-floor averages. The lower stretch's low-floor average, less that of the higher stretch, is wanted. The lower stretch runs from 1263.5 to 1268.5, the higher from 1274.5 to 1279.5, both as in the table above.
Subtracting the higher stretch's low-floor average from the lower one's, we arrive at -0.86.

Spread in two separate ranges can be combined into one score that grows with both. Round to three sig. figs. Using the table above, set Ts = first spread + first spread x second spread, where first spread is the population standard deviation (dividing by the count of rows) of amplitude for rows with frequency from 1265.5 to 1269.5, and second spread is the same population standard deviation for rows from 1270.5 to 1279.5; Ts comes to 113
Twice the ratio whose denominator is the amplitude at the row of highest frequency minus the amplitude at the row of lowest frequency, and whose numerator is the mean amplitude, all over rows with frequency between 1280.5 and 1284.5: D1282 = -36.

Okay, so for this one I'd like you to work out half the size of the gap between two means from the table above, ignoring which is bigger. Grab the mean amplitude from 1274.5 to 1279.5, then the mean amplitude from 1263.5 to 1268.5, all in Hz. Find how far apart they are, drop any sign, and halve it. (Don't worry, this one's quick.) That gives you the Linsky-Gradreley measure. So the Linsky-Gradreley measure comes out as 17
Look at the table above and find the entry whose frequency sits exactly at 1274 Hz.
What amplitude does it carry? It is 496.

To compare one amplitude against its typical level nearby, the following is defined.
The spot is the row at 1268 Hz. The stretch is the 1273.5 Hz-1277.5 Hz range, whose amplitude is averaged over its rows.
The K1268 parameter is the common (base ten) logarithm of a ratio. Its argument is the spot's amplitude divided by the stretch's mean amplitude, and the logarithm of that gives -0.014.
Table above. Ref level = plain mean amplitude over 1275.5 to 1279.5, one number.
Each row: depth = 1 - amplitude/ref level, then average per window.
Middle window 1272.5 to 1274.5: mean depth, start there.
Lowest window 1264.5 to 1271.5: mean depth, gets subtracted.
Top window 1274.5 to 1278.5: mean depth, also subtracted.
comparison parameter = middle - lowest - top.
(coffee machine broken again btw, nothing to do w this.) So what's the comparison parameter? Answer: -0.011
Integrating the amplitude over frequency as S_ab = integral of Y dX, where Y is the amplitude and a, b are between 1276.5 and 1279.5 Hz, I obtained 1530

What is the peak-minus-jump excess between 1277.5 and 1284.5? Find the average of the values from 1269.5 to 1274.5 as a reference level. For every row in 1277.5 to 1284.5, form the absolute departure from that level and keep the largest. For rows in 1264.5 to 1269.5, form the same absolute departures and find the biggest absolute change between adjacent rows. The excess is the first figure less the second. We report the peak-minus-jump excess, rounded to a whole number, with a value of 18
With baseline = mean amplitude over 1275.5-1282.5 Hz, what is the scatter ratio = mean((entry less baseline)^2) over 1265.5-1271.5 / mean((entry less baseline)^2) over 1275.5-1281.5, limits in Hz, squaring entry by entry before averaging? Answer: 5.4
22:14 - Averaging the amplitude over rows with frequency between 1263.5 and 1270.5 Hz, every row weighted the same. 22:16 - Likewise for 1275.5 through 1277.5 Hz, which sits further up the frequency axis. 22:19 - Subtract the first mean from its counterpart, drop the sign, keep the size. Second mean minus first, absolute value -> 30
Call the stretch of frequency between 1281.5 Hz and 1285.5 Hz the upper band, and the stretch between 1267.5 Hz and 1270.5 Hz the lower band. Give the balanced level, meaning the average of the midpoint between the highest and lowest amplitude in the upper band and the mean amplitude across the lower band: 492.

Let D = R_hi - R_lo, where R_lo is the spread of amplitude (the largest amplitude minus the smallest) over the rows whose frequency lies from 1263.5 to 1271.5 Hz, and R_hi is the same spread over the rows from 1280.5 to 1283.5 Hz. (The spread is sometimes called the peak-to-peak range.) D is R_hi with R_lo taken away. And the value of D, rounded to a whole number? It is -35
